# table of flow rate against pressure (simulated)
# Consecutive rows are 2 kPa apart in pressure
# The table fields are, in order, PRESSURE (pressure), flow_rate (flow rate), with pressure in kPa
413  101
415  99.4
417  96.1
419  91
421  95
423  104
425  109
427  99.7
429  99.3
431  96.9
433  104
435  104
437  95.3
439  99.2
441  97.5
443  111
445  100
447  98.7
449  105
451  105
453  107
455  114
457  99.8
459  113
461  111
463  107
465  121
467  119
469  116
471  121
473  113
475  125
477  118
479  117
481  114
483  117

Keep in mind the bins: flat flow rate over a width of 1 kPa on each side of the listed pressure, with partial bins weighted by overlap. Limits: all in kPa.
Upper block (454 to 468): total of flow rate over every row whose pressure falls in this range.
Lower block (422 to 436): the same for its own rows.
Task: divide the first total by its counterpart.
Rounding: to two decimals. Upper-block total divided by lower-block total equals 1.09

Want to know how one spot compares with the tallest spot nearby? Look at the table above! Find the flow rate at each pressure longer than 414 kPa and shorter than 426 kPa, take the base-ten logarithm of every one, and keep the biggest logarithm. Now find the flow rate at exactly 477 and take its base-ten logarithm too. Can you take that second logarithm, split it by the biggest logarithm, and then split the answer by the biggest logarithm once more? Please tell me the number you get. 0.499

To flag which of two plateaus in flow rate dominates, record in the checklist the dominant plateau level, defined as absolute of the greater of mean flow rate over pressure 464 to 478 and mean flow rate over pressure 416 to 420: 119.0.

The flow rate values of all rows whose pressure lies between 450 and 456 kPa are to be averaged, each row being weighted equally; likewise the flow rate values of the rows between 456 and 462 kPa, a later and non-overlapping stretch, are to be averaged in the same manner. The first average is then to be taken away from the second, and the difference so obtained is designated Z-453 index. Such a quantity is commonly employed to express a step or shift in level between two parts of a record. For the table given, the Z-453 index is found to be -1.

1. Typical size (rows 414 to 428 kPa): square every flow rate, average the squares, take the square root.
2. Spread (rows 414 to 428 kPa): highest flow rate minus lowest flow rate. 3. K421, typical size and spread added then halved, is 58.7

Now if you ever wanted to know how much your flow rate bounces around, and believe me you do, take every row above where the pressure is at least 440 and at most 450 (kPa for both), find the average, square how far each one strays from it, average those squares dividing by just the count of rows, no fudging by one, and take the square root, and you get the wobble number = 5.0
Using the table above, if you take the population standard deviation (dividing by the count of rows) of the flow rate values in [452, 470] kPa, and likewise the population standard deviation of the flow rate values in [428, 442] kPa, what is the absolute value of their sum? 9.4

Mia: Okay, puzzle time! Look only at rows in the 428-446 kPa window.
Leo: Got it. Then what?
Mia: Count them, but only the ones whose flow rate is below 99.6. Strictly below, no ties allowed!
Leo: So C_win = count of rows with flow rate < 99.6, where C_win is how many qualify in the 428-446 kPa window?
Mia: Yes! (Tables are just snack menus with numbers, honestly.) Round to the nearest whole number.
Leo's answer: 5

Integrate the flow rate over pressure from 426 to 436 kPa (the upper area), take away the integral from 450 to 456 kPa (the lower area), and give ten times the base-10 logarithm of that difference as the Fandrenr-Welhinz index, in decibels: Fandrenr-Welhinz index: 25.5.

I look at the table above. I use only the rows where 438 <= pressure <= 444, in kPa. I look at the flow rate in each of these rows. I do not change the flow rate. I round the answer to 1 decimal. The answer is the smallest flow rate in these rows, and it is 97.5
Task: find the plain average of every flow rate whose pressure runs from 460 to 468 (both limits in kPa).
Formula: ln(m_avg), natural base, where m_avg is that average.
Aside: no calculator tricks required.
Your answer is 4.74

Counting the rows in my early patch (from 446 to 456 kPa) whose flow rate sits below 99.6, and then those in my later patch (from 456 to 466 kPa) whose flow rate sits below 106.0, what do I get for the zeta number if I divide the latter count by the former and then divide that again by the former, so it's 1.0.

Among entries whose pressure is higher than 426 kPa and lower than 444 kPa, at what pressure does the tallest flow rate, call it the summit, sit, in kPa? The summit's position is 443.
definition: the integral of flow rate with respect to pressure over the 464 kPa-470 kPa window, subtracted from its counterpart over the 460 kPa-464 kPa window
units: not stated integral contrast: -276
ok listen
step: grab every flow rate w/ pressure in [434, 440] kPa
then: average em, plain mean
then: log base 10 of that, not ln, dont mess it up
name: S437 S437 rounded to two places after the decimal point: 2.00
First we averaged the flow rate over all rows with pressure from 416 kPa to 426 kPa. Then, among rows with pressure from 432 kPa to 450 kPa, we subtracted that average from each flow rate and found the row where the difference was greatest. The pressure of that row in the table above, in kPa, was 443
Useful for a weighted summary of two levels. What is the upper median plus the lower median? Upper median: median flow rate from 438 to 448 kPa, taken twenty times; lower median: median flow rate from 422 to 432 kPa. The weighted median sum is 2084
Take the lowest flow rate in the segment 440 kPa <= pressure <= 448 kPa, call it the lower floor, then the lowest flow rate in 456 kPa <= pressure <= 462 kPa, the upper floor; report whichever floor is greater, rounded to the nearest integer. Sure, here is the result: 100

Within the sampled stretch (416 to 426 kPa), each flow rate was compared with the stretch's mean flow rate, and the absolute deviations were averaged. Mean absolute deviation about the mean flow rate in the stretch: 6.0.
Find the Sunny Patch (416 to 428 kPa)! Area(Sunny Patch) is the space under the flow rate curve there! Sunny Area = 1190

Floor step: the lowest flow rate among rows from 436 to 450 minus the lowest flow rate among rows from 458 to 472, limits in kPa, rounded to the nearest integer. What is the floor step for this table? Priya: -12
